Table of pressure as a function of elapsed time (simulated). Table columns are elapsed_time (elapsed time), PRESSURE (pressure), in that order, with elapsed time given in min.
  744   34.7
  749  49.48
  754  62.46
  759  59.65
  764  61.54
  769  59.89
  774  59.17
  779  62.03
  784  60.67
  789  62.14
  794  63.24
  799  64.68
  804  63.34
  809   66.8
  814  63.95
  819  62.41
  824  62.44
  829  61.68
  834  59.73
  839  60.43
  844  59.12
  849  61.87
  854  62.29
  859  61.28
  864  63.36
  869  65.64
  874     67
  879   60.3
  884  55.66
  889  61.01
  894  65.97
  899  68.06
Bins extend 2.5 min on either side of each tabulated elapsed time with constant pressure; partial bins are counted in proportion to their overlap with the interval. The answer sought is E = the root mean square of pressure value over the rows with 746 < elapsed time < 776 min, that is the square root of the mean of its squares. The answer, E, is 58.9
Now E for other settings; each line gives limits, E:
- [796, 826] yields 64.0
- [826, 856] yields 60.9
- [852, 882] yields 63.4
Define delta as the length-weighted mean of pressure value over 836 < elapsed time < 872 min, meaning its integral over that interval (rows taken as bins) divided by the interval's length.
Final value 62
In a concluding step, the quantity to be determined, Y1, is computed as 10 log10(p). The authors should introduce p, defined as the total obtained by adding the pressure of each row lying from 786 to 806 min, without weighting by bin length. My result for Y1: 24.0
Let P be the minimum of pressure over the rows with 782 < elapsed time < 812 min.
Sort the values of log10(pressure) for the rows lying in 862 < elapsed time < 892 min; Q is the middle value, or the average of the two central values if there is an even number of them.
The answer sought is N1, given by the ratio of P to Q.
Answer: 33.8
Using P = 60.67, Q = 1.79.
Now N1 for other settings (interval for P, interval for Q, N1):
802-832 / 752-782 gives 34.6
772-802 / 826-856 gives 33.1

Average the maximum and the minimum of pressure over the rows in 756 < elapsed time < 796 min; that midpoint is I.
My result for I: 61.2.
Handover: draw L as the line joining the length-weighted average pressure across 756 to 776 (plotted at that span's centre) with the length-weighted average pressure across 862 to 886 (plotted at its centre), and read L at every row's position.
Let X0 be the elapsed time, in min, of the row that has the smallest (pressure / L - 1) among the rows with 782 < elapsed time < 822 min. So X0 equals 784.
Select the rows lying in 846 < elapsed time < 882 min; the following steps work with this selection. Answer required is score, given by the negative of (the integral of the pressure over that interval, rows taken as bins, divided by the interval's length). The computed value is -62.9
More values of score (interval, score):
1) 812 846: -61.4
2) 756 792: -60.8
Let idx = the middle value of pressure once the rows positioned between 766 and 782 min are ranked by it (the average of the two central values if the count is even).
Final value 59.9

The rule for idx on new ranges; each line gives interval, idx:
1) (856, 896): 62.3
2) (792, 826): 63.3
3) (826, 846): 60.1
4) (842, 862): 61.6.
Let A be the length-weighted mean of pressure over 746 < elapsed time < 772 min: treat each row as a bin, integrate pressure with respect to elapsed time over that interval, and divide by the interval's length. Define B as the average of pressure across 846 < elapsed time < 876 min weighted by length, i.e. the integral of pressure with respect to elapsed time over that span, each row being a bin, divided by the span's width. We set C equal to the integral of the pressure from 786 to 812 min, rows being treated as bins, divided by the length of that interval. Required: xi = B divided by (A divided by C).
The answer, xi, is 69.8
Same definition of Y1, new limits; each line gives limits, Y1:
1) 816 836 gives 23.9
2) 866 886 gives 24.0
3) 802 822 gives 24.1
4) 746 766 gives 23.7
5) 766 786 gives 23.8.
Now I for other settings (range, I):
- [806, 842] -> 63.3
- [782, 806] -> 62.7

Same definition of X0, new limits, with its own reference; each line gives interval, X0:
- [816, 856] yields 844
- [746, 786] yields 749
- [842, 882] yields 844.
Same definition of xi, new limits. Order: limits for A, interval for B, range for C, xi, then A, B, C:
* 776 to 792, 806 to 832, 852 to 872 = 65.1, 62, 63.4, 63.3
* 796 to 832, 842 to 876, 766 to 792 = 60.2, 64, 62.9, 60.8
